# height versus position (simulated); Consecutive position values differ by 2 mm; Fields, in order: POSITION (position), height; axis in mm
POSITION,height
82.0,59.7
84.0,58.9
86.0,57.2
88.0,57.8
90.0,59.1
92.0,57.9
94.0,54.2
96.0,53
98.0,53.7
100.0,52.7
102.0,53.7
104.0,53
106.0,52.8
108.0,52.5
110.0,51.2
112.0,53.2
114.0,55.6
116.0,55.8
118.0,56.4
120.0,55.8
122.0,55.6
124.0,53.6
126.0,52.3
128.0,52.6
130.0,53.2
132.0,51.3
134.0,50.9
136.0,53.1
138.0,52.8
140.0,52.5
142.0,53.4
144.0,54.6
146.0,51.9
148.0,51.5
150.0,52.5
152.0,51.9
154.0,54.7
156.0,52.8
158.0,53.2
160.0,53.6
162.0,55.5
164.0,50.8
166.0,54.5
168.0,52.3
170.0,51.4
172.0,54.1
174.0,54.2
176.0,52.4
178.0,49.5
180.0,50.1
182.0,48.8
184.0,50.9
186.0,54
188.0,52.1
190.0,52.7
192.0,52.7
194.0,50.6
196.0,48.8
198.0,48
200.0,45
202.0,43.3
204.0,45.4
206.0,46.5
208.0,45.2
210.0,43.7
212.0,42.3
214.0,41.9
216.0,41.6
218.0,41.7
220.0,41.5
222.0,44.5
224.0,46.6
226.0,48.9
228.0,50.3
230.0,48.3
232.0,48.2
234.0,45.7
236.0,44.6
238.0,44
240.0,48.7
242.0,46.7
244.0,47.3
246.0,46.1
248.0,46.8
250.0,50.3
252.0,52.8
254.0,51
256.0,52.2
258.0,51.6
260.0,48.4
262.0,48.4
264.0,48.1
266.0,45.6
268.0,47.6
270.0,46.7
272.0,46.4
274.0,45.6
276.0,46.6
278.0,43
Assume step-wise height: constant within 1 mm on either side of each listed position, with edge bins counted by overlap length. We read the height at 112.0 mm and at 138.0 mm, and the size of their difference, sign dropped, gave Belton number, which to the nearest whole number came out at 0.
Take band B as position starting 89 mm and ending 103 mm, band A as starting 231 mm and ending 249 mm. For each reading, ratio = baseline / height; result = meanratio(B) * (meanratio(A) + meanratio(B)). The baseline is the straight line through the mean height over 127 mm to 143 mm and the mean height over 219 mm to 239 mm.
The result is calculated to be 1.99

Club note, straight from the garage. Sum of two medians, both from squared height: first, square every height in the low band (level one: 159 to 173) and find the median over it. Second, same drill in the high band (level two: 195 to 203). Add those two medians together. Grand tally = 5037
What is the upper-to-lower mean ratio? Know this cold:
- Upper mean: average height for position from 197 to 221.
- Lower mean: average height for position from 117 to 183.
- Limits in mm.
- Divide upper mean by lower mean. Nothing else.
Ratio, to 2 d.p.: 0.83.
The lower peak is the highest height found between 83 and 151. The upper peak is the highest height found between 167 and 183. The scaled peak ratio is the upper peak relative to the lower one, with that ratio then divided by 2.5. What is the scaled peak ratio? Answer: 0.367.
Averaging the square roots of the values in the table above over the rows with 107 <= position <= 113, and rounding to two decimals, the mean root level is 7.23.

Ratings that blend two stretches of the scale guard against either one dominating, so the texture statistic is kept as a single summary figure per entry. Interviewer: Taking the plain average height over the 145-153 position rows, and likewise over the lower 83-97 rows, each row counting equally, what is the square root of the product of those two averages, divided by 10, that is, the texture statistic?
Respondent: 5.4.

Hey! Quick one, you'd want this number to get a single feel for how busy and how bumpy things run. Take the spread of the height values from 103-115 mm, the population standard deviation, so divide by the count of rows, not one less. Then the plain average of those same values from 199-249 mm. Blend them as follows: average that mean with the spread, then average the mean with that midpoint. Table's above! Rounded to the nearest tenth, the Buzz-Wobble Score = 34.4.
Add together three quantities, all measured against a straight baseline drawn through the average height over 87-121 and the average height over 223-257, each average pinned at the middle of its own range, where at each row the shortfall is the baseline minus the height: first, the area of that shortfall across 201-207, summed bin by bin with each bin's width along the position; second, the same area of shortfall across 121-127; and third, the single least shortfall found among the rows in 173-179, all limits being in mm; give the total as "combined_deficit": 25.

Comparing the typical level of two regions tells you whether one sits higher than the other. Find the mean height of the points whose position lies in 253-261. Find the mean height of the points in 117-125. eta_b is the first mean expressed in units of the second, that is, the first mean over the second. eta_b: 0.918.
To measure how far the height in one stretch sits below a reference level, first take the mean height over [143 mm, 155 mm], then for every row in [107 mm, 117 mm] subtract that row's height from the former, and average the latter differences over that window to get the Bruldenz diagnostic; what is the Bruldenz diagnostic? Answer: -1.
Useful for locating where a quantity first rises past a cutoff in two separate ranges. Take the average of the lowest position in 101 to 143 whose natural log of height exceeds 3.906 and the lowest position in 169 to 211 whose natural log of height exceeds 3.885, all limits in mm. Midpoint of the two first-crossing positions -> 136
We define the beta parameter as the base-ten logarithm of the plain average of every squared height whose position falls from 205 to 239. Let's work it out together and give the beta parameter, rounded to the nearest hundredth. 3.31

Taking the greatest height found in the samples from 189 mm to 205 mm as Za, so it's 52.7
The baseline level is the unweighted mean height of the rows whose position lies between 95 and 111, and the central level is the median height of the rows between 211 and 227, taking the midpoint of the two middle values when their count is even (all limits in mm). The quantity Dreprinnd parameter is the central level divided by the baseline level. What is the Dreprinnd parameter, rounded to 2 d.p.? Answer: 0.80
